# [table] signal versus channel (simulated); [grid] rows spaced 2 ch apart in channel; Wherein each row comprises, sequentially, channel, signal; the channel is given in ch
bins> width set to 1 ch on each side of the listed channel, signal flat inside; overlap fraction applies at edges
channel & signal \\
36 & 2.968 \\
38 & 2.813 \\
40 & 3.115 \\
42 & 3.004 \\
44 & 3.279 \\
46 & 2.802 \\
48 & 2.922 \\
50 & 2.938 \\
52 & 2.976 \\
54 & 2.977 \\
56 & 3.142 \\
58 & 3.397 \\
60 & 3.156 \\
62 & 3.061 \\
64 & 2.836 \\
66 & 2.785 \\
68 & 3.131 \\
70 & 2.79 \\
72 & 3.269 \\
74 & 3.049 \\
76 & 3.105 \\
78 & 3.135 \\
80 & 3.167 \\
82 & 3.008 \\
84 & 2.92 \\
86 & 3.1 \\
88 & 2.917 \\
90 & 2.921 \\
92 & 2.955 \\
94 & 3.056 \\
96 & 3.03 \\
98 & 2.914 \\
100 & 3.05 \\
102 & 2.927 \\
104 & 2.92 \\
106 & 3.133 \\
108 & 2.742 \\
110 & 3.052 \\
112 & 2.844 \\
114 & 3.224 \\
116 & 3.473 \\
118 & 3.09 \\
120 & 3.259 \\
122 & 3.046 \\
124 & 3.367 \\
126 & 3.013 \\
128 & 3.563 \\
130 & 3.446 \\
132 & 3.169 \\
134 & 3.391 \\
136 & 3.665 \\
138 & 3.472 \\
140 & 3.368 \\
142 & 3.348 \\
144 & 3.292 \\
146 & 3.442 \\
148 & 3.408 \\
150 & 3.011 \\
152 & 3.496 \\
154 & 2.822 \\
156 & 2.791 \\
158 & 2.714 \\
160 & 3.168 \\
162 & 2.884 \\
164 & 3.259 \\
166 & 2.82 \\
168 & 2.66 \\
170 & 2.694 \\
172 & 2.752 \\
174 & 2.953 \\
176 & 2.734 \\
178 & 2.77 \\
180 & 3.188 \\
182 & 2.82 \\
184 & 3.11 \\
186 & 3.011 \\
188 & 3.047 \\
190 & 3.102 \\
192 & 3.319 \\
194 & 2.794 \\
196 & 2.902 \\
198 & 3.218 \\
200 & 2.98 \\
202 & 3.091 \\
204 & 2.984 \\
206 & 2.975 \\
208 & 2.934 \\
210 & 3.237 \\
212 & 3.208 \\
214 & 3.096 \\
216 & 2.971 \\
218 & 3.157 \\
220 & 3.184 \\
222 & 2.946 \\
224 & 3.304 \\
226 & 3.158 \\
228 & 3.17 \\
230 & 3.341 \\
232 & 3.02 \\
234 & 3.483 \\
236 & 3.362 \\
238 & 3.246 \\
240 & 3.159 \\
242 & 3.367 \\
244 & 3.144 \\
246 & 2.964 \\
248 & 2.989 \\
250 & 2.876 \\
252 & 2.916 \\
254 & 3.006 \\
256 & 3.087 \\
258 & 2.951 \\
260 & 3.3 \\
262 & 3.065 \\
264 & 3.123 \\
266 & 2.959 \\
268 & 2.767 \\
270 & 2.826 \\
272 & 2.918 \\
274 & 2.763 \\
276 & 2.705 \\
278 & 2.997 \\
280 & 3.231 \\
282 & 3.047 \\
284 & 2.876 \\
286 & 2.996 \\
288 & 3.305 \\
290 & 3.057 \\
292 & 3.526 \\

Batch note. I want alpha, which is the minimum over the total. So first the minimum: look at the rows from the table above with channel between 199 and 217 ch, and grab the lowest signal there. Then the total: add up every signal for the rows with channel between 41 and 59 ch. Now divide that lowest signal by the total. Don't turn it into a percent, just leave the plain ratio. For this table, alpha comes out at 0.107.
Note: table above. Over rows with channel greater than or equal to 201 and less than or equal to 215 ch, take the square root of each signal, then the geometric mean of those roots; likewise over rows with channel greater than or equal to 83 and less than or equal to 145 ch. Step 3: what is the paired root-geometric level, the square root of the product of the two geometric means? 1.763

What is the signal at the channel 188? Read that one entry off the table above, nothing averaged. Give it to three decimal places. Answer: 3.047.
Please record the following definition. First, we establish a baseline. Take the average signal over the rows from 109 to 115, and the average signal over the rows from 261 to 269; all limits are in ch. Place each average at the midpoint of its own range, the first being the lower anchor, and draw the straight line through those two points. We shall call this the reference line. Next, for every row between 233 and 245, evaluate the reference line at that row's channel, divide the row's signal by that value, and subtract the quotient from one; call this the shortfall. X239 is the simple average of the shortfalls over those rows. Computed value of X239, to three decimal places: -0.102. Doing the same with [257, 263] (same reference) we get -0.042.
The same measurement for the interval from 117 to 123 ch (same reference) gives -0.031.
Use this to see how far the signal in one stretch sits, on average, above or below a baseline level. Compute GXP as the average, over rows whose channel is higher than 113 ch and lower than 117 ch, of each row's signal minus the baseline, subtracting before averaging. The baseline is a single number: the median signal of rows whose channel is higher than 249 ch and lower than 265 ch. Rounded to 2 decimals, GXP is 0.31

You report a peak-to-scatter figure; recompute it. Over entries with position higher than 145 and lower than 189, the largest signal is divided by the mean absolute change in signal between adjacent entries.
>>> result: 14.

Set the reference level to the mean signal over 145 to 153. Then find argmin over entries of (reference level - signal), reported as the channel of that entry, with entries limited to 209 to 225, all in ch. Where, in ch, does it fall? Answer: 224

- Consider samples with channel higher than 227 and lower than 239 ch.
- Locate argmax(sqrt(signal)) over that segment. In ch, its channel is 234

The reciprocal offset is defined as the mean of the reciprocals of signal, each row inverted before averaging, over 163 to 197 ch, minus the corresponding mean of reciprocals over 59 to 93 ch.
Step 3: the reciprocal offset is 0.010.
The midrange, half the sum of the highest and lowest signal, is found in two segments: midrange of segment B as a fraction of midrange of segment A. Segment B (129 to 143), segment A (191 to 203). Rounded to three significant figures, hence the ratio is 1.12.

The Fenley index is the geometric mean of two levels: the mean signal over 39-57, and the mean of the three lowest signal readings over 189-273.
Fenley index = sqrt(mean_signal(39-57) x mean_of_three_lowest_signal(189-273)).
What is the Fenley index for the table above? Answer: 2.90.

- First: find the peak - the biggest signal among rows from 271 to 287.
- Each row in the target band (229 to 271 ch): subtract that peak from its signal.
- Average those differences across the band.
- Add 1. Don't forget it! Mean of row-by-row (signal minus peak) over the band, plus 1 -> 0.86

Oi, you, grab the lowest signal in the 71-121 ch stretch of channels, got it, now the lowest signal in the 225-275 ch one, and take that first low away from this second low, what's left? 0.02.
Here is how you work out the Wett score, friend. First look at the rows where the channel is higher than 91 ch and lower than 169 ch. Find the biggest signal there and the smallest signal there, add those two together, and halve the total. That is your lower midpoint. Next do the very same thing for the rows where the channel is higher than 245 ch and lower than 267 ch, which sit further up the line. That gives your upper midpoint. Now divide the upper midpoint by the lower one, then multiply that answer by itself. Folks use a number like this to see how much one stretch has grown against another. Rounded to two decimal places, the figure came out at 0.95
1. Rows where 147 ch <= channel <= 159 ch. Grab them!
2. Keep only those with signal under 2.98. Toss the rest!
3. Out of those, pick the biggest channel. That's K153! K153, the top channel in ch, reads 158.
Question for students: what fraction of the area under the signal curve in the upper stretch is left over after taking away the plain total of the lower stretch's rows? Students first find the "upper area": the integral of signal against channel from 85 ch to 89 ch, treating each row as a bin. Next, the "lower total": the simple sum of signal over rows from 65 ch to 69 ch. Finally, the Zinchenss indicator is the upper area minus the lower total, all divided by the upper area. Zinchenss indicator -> 0.508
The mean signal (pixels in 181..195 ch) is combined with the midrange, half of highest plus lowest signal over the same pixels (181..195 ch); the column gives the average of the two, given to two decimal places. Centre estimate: 3.04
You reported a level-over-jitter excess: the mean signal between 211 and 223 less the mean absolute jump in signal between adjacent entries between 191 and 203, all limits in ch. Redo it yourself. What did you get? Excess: 2.83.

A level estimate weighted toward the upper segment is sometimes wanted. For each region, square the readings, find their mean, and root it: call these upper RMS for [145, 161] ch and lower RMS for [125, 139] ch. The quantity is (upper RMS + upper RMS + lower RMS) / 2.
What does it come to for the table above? 4.8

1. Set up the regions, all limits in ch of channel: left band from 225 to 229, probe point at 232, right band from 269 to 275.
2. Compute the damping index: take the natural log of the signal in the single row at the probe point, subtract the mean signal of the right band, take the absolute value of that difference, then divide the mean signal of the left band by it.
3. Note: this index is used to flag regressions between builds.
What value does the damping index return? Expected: 1.83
